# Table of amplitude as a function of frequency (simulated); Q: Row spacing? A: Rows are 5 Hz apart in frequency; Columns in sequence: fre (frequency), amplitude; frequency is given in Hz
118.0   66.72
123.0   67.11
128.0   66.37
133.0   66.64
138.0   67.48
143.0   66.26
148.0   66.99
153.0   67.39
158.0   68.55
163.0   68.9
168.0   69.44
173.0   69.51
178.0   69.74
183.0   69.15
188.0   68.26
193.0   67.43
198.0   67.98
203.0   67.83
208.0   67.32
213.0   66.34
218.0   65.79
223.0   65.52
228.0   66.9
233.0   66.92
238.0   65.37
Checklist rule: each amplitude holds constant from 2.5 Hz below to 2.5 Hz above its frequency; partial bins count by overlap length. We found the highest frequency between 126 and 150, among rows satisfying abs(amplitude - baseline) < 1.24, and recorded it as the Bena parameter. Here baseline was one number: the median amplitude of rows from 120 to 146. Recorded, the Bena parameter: 148.0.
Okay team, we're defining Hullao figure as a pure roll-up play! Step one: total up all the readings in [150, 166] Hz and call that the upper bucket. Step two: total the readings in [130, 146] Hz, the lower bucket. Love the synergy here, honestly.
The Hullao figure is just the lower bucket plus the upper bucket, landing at 405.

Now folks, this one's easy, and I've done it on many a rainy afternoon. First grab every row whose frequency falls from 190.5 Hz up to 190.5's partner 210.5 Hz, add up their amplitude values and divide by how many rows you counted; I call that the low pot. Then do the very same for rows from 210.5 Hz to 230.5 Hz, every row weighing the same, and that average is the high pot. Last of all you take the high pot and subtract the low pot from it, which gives -1.5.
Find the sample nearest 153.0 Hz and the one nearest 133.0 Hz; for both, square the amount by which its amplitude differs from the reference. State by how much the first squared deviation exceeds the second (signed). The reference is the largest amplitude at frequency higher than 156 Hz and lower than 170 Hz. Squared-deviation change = -3.6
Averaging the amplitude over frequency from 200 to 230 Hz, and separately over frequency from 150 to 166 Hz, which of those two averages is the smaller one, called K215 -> 66.6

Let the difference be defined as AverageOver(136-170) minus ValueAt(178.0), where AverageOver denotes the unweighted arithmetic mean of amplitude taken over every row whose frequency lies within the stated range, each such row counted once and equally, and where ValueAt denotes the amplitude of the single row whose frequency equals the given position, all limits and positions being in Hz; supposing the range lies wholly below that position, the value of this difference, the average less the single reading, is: -1.9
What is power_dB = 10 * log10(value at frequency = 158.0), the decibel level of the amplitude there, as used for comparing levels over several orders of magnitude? 18.4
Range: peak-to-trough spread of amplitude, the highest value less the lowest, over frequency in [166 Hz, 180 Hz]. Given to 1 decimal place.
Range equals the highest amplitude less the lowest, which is 0.3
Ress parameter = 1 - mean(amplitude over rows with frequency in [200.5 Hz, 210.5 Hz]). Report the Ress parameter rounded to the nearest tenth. -66.6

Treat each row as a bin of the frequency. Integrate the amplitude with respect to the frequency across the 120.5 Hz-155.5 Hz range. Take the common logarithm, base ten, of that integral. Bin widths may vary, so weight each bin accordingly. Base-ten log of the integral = 3.4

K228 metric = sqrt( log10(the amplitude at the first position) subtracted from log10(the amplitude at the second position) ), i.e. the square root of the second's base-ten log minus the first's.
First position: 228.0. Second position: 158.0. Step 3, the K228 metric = 0.10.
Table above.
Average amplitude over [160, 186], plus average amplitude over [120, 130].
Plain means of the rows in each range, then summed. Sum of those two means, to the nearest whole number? 136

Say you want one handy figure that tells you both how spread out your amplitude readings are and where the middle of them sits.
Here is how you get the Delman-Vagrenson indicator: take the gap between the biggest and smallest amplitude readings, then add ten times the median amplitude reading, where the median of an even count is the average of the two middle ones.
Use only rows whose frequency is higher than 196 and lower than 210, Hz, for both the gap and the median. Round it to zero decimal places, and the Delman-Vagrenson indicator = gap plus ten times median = 679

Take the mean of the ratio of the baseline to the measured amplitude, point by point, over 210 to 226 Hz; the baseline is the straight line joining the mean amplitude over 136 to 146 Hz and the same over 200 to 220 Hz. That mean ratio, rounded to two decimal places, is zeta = 1.01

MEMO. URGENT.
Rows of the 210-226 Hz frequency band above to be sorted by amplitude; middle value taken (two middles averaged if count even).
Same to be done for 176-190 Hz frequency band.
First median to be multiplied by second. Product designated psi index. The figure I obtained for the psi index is 4549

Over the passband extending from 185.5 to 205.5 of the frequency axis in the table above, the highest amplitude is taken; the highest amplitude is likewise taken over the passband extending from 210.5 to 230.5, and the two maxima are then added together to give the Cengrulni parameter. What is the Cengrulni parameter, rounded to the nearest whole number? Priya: 135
